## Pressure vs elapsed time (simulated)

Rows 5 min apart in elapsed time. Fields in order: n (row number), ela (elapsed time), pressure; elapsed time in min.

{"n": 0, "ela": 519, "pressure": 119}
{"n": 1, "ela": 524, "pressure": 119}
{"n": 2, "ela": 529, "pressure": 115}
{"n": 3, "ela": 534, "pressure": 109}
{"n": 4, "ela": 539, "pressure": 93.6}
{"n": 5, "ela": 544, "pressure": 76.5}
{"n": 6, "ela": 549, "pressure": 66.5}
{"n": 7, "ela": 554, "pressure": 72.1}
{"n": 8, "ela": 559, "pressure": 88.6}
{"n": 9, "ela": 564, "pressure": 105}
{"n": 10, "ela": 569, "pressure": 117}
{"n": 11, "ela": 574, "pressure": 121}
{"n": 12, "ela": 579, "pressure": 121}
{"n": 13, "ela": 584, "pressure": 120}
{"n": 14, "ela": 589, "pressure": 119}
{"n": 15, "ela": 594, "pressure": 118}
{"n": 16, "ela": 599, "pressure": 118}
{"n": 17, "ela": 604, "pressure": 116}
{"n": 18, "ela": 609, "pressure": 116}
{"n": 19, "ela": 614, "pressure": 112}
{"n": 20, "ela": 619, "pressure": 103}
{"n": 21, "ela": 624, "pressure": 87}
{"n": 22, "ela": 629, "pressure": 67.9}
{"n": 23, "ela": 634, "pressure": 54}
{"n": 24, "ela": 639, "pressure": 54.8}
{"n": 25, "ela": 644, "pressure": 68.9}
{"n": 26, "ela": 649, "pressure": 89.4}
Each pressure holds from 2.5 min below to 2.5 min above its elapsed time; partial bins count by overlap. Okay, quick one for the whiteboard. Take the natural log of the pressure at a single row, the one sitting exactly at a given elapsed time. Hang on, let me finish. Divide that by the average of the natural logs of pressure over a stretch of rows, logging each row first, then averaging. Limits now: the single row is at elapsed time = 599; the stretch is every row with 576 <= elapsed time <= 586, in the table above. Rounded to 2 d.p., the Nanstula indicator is 1.00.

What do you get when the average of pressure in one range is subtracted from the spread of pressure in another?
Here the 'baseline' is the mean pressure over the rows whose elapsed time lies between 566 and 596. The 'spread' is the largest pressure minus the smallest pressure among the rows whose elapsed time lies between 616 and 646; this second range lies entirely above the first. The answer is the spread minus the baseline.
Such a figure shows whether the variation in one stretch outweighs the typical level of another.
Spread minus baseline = -70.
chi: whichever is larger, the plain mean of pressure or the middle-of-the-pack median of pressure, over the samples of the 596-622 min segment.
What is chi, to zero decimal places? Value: 116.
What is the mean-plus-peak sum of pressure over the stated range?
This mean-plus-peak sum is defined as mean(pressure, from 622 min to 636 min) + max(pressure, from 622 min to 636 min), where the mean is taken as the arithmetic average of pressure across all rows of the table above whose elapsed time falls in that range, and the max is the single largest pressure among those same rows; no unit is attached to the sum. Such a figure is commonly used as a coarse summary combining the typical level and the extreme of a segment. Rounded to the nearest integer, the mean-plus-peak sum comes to 157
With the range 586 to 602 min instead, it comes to 237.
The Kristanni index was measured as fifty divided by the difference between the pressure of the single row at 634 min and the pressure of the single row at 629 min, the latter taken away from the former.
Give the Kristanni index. -3.6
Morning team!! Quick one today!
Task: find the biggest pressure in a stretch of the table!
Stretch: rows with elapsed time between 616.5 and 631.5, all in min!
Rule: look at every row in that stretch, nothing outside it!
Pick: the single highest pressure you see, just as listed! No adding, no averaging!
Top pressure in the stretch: 103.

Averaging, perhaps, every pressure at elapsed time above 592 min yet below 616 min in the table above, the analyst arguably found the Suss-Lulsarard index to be 116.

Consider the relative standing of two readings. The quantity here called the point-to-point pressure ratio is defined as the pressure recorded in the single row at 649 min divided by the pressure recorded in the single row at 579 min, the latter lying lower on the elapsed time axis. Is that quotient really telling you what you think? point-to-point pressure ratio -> 0.74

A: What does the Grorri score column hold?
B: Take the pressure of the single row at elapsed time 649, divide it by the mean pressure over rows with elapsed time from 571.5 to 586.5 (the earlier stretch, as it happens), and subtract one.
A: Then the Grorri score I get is -0.26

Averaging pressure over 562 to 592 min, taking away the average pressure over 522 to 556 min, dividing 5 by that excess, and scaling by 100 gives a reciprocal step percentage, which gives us 21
